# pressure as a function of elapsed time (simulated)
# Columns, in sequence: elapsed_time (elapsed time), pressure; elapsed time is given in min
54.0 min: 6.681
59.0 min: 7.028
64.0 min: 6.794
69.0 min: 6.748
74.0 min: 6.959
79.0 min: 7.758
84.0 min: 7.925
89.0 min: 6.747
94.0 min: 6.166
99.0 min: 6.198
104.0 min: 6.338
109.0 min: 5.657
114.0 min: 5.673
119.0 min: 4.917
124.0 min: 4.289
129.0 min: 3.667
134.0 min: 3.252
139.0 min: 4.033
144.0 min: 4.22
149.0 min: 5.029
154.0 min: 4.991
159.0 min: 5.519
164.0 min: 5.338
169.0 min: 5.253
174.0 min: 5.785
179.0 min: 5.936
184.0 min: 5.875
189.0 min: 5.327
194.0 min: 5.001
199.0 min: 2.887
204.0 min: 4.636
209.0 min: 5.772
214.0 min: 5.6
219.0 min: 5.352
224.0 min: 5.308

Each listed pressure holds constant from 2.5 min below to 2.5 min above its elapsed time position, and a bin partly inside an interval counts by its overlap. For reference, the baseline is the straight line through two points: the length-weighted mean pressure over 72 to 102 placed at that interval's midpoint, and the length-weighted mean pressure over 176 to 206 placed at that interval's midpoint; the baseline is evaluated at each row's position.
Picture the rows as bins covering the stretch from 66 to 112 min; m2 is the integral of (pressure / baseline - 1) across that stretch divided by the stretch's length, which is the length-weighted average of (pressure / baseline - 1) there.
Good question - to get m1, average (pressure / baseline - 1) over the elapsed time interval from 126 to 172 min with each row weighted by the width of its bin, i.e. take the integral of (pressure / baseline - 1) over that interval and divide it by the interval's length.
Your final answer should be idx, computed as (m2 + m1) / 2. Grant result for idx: -0.11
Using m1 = -0.195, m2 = -0.03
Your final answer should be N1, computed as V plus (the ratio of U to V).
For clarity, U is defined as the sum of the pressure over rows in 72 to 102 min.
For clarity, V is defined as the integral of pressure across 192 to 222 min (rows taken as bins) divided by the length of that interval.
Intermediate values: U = 42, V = 4.9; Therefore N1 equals 13.4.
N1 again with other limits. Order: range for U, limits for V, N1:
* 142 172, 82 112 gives 11.2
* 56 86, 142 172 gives 13.6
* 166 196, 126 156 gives 12.1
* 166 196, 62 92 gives 11.8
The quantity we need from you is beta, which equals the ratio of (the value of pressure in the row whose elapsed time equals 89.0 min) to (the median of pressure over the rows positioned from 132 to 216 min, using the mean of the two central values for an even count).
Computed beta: 1.3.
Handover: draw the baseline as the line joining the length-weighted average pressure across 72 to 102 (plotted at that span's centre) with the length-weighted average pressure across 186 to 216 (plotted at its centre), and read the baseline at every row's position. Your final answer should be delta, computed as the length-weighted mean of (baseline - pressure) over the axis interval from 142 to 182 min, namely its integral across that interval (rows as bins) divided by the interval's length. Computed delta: 0.30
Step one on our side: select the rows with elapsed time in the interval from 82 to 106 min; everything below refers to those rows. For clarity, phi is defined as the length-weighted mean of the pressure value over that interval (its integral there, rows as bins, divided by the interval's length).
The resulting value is 6.7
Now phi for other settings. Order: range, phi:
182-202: 4.7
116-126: 4.7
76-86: 7.8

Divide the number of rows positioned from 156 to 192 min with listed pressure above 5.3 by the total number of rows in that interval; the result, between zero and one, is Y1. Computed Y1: 0.86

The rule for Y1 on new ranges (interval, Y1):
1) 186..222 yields 0.57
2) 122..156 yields 0.00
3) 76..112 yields 1.00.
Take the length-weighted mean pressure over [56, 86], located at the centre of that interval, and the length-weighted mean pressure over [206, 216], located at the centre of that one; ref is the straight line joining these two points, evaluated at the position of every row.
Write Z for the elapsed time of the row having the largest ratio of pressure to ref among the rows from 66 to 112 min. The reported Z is 84.0 min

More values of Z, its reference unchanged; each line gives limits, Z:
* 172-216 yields 209.0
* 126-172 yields 159.0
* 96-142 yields 104.0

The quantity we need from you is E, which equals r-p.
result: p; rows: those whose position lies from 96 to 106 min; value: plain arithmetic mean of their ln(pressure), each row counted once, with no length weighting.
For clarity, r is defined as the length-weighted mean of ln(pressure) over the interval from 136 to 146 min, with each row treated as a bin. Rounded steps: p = 1.84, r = 1.40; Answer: -0.43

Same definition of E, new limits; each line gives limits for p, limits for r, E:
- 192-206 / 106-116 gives 0.34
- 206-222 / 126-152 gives -0.33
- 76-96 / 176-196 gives -0.25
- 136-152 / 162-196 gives 0.22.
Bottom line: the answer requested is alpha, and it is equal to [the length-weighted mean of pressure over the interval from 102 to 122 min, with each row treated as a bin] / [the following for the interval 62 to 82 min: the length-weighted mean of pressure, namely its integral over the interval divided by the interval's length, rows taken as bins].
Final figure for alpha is 0.79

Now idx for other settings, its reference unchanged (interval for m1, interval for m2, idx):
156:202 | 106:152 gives -0.13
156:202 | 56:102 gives -0.01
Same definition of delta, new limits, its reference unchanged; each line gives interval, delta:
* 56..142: 0.84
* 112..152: 1.75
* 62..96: 0.06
